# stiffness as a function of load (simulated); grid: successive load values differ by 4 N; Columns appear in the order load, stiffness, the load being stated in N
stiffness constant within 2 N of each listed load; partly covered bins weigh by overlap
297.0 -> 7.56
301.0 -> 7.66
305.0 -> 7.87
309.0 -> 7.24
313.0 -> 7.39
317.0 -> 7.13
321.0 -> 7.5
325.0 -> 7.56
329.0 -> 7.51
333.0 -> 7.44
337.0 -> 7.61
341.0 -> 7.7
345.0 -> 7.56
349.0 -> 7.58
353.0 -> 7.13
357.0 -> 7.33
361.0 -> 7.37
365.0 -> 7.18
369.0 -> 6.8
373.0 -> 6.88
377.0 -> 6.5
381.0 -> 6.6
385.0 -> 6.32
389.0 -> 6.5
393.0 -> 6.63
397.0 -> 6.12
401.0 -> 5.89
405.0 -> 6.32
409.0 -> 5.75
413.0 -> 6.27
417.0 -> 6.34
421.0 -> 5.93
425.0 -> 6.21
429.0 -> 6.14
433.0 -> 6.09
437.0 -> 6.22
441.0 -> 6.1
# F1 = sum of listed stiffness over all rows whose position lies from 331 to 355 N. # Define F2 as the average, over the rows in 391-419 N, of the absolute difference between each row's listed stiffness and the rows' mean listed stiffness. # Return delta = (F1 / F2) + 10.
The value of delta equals 206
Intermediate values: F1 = 45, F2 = 0.230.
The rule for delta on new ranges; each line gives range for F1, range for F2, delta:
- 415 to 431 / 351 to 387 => 89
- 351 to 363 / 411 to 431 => 201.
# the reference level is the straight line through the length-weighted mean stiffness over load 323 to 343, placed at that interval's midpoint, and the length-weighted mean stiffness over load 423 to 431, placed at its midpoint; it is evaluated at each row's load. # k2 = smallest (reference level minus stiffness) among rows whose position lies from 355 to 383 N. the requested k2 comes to -0.22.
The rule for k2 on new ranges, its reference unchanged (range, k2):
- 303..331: 0.11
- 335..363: -0.25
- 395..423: -0.02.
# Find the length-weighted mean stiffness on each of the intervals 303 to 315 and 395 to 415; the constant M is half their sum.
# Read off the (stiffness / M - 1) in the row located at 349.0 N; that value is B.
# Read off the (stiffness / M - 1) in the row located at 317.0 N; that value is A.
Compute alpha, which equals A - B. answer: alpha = -0.066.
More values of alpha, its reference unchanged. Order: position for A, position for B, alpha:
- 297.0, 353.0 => 0.063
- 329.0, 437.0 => 0.190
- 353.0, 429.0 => 0.146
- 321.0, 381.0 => 0.133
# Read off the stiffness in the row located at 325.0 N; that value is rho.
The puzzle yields 7.56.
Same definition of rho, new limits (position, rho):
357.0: 7.33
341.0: 7.7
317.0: 7.13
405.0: 6.32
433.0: 6.09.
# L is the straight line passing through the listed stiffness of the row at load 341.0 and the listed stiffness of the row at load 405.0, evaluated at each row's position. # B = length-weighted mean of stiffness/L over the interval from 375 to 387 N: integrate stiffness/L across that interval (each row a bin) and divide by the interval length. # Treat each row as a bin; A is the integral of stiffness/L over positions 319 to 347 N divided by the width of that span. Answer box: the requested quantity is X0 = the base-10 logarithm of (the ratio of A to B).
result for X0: 0.006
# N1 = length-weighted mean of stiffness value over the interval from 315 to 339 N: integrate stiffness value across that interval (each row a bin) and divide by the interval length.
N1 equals 7.5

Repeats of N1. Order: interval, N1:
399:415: 6.1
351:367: 7.3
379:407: 6.3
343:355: 7.4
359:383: 6.9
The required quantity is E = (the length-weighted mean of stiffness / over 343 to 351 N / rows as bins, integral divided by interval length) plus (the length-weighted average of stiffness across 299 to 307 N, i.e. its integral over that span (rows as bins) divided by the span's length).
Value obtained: 15.3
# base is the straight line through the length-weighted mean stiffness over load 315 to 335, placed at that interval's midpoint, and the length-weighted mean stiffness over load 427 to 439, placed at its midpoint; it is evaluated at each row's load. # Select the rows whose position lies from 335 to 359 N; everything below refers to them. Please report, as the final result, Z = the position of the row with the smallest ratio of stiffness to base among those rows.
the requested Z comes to 353.0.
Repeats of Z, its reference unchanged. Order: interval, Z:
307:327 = 317.0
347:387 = 385.0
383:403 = 401.0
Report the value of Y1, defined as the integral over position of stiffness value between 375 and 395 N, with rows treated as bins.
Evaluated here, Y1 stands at 130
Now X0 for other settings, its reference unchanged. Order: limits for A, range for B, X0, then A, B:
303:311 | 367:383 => -0.031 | 0.90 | 0.961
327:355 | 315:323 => 0.037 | 0.97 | 0.895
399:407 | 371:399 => -0.002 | 0.96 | 0.964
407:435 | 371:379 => 0.027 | 1.02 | 0.960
